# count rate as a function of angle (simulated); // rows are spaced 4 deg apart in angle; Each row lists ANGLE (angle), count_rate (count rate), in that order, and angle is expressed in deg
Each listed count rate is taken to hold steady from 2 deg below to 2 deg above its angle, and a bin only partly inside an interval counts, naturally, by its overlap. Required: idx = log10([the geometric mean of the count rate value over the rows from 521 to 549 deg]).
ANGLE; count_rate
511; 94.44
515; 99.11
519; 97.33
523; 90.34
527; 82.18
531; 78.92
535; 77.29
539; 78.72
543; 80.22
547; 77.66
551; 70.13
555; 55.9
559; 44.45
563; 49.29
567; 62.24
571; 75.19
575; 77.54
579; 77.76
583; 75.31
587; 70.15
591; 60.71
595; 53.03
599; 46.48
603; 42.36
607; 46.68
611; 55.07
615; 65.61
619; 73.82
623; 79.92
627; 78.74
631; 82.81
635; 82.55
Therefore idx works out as 1.91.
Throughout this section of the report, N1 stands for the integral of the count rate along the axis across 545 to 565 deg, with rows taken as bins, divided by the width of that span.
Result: 59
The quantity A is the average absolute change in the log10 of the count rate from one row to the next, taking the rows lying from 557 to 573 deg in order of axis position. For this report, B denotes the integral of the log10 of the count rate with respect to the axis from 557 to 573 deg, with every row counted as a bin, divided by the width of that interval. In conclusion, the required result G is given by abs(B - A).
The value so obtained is 1.677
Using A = 0.08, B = 1.75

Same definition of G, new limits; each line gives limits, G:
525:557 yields 1.844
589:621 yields 1.680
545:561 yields 1.702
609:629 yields 1.803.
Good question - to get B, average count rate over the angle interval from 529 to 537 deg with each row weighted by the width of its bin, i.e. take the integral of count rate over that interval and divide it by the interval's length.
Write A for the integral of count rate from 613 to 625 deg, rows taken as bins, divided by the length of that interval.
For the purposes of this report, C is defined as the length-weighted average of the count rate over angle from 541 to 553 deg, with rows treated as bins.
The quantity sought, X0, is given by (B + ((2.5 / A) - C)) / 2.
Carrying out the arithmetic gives 1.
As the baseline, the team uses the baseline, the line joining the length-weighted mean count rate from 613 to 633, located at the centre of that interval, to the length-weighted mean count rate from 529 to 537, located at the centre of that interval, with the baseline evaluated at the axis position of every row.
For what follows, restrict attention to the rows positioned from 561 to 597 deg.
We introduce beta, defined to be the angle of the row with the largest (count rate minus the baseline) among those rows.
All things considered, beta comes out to 579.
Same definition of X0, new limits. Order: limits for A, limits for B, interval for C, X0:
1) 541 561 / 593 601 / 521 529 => -18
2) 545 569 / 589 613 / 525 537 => -14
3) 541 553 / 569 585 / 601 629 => 7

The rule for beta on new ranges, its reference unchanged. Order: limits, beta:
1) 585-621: 619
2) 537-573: 543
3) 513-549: 515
